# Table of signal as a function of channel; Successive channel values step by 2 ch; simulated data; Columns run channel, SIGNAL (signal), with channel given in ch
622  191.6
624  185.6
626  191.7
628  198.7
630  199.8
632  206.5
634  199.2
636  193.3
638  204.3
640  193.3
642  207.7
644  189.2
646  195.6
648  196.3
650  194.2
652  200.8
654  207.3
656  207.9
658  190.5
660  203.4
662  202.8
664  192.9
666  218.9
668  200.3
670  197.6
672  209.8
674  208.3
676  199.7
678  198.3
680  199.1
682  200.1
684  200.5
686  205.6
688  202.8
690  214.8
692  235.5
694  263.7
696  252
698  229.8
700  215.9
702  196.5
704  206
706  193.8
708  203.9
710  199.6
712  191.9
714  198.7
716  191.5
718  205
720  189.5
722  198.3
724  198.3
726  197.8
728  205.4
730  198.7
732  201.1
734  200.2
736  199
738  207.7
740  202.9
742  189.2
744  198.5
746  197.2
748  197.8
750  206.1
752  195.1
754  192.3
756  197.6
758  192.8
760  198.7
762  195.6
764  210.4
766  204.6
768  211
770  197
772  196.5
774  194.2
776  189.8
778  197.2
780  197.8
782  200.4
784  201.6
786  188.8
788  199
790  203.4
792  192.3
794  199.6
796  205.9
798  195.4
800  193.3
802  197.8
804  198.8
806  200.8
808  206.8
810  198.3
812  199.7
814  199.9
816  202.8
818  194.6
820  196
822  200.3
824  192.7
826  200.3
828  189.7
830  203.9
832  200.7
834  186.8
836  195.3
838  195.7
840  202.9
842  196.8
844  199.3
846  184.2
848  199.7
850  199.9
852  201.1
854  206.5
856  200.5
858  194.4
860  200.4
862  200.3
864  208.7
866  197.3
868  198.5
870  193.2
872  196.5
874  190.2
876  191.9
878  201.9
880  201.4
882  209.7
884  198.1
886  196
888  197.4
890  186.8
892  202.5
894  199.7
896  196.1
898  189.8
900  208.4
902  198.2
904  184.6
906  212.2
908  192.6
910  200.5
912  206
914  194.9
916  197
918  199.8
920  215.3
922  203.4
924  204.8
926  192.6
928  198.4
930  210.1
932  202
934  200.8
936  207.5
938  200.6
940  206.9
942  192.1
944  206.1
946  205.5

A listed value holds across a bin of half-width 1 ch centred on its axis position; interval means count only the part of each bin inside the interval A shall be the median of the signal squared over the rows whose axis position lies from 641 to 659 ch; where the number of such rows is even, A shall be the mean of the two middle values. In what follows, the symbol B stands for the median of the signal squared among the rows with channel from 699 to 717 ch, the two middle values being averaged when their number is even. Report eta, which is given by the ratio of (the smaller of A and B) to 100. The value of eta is 385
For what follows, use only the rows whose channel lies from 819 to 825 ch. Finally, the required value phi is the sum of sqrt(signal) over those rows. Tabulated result 42.0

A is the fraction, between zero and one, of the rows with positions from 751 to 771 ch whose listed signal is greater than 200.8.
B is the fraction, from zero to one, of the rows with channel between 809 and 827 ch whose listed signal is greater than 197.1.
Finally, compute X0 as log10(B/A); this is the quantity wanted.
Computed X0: 0.347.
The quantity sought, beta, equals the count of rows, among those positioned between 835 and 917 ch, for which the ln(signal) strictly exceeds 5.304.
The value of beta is 10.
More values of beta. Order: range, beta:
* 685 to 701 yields 8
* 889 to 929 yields 7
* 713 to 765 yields 6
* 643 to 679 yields 7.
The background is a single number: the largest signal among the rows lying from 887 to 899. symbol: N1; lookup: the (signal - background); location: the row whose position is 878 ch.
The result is -1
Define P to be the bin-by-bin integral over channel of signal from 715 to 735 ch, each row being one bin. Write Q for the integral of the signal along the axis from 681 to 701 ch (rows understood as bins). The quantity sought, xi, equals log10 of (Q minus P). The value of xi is 2.7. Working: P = 3972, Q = 4441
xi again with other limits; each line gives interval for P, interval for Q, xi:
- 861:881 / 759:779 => 1.5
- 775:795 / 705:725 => 0.1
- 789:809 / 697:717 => 1.8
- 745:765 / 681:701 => 2.7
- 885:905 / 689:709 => 2.7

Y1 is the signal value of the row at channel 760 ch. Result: 198.7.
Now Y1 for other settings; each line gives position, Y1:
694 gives 263.7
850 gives 199.9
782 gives 200.4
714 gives 198.7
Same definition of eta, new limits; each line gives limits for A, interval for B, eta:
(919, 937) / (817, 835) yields 384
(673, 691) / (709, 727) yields 393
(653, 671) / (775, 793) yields 391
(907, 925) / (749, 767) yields 390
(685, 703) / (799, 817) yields 399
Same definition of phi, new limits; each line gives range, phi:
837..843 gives 42.3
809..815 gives 42.4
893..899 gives 41.9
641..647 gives 42.2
